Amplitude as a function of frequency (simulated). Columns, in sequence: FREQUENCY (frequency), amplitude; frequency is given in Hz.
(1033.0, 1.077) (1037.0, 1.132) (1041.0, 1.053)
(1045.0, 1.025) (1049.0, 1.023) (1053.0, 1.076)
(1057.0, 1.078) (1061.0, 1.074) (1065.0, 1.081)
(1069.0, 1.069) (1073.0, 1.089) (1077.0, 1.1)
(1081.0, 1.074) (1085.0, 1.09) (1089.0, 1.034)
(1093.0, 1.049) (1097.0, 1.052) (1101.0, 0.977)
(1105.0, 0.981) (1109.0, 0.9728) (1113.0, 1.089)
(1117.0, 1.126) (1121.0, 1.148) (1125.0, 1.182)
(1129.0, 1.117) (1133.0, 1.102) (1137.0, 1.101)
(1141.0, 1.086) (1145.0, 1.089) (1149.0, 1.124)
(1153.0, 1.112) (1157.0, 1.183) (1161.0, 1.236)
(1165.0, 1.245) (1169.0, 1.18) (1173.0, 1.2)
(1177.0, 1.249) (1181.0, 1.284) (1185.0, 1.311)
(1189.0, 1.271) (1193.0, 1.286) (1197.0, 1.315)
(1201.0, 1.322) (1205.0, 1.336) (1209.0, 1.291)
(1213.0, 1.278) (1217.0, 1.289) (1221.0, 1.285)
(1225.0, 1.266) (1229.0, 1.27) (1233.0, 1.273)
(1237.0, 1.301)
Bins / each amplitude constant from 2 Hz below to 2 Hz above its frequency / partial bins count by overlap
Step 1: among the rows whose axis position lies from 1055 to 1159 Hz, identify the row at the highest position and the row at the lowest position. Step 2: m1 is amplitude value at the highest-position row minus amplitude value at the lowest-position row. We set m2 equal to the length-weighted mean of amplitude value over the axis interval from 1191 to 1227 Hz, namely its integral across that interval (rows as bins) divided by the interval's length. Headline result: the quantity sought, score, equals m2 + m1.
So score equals 1.40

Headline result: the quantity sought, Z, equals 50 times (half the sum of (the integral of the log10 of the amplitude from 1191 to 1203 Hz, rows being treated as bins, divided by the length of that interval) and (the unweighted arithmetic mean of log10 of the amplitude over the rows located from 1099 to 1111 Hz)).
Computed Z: 2.7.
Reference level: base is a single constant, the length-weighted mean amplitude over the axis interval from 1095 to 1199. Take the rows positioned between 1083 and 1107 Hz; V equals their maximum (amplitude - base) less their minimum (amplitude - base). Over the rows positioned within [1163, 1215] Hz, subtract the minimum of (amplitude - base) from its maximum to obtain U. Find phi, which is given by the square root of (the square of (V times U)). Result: 0.018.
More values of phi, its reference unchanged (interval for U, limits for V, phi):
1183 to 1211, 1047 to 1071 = 0.004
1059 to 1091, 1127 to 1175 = 0.010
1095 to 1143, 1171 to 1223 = 0.028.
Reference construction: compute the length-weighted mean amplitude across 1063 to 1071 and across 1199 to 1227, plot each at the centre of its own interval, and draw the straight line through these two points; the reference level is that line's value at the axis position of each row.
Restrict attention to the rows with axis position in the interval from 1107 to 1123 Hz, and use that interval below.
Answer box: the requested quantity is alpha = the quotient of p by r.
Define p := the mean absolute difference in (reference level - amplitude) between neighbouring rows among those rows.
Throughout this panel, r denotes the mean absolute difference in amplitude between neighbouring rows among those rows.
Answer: 0.9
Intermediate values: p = 0.052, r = 0.058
